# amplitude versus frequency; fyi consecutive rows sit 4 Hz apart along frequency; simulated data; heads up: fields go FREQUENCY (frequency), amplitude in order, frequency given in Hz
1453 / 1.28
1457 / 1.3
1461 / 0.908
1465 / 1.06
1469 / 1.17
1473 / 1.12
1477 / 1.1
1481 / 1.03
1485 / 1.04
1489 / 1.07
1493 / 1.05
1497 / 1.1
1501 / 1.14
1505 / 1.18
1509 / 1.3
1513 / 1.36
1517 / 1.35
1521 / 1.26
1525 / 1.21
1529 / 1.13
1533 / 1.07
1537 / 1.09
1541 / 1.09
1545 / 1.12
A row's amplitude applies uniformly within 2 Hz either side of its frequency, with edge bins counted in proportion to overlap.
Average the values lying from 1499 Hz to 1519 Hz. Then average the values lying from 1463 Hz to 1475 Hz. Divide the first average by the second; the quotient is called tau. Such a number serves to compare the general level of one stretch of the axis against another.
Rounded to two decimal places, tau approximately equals 1.13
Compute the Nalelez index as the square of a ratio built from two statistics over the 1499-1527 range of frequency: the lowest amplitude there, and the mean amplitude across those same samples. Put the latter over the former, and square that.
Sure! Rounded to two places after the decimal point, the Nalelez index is 1.22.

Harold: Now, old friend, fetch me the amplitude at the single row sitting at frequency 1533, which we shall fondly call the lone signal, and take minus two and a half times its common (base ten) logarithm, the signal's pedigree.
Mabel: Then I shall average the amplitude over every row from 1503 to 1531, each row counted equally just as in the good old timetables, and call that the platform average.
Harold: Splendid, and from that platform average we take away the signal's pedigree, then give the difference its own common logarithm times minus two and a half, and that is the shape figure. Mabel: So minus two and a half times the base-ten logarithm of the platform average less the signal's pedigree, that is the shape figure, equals -0.31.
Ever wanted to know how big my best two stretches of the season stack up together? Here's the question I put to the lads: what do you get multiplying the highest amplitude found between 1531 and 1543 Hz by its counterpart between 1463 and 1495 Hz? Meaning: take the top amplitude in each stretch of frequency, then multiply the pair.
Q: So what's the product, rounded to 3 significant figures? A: 1.28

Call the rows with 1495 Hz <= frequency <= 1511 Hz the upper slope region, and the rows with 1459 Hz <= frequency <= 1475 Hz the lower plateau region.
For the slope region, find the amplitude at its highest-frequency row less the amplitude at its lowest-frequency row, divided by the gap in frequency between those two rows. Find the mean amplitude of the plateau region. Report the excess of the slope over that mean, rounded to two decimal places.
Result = -1.05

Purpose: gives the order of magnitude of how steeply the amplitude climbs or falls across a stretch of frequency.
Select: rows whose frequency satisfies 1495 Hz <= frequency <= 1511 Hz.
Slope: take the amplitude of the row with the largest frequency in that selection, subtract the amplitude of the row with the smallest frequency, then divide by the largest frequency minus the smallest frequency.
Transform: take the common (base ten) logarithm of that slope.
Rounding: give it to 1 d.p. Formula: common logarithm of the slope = -1.8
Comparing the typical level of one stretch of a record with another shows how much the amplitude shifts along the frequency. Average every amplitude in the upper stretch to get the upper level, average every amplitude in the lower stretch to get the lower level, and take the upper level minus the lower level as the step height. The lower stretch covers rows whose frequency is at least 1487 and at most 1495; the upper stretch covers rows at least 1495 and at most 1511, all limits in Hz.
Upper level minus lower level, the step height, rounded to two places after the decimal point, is 0.12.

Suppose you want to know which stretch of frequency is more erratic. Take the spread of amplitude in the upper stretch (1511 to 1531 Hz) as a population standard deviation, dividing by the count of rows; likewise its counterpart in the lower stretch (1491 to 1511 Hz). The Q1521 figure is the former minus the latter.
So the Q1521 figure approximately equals 0.00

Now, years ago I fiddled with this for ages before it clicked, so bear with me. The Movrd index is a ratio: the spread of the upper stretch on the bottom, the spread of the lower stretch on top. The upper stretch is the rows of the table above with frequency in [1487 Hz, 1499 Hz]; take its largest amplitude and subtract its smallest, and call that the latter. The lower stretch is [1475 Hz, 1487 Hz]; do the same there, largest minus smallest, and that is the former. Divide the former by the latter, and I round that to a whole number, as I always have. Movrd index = 1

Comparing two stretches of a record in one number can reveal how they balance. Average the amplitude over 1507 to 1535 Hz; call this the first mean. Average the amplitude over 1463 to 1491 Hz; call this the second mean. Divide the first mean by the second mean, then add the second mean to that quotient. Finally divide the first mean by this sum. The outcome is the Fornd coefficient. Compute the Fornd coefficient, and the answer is 0.557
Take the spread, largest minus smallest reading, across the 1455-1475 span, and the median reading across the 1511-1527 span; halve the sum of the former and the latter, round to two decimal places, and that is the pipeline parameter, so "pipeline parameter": 0.85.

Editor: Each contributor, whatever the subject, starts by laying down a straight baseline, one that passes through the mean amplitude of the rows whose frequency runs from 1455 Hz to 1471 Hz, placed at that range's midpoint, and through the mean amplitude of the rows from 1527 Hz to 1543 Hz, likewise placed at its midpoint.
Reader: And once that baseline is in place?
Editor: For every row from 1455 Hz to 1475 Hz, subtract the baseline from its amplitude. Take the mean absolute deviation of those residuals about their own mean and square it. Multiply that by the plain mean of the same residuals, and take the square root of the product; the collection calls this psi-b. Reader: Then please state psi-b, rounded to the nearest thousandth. 0.005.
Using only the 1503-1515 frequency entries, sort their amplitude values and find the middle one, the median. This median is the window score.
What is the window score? 1.30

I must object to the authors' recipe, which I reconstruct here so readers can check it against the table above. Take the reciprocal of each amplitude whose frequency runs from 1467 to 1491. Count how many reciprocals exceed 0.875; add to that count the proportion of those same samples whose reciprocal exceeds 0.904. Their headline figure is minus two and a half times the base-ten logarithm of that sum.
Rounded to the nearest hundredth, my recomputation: -1.88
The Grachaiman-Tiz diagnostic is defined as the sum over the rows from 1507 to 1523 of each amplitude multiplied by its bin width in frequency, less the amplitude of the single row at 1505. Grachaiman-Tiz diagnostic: 19.9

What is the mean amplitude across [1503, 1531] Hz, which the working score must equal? 1.26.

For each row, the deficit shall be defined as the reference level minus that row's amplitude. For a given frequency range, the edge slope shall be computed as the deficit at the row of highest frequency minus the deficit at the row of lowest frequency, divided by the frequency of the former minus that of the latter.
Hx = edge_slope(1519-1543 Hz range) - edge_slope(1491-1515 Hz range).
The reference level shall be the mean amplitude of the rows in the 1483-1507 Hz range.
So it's 0.024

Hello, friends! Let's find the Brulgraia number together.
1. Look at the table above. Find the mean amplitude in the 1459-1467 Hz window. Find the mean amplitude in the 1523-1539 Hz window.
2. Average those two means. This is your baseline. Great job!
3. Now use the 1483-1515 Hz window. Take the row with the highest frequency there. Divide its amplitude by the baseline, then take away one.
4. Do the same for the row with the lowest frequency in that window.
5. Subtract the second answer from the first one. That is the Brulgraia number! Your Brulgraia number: 0.30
